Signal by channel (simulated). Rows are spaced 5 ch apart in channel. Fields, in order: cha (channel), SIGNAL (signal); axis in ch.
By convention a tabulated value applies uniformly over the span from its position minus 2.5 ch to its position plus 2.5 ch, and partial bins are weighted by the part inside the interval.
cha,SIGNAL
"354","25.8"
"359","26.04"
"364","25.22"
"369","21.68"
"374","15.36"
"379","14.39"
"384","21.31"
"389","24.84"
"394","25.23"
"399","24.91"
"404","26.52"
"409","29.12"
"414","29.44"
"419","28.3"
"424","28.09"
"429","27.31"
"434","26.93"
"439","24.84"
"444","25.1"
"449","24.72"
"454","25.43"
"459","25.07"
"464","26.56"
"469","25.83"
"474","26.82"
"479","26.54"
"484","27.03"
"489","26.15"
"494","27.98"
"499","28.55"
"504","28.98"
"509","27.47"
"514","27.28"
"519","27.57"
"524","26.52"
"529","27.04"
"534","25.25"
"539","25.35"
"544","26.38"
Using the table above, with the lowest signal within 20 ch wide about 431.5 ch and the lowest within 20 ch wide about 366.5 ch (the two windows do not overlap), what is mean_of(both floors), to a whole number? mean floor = 20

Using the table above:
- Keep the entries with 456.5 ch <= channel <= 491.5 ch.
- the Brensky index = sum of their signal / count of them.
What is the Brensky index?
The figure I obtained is 26.3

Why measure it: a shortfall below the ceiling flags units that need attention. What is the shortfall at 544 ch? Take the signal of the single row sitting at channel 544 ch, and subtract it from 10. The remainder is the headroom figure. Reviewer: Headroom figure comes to -16.4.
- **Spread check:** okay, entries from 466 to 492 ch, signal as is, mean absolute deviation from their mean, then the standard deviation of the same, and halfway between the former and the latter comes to 0.4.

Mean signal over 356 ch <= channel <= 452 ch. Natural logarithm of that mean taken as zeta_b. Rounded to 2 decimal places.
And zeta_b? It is 3.21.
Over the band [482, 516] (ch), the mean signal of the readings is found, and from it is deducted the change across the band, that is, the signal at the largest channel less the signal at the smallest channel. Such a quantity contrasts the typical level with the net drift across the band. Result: 27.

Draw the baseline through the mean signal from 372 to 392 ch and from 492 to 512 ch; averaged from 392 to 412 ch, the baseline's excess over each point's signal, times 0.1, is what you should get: -0.6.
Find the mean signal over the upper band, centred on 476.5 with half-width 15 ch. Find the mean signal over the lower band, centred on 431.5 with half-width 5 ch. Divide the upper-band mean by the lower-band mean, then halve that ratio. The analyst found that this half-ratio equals 0.488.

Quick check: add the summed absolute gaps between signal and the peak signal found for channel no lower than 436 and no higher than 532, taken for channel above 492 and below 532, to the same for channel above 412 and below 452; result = 28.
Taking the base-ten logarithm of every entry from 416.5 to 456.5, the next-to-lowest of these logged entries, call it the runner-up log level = 1.40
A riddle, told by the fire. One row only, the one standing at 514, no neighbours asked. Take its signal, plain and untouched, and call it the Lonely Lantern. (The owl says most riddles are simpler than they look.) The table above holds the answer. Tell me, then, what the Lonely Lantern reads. 27.28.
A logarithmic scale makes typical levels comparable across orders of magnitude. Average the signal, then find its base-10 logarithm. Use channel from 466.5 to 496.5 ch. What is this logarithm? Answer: 1.43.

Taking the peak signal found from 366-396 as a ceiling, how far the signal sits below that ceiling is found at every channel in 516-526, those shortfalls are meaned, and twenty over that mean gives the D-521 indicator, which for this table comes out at -11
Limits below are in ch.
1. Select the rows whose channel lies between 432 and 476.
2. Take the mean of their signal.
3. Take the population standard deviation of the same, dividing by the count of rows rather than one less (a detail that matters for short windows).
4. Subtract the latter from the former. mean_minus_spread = 24.9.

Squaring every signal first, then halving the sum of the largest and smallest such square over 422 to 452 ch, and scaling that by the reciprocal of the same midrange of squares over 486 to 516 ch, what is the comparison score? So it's 0.92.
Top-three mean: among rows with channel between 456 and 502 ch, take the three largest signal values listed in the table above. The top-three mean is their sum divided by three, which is 27.9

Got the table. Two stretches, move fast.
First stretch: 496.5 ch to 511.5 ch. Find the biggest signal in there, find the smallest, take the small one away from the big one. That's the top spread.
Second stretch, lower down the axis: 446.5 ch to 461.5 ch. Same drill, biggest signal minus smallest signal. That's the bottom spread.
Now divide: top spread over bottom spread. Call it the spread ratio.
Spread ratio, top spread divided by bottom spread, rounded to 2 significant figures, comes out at 2.1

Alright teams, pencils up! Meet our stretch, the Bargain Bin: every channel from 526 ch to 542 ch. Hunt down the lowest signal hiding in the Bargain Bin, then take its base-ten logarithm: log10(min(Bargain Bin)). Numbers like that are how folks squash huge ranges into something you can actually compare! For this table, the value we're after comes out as 1.40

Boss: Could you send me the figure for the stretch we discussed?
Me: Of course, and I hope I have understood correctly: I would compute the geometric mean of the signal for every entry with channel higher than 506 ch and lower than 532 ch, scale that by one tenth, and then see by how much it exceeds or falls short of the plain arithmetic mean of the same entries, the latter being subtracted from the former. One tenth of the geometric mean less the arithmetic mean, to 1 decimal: -24.5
